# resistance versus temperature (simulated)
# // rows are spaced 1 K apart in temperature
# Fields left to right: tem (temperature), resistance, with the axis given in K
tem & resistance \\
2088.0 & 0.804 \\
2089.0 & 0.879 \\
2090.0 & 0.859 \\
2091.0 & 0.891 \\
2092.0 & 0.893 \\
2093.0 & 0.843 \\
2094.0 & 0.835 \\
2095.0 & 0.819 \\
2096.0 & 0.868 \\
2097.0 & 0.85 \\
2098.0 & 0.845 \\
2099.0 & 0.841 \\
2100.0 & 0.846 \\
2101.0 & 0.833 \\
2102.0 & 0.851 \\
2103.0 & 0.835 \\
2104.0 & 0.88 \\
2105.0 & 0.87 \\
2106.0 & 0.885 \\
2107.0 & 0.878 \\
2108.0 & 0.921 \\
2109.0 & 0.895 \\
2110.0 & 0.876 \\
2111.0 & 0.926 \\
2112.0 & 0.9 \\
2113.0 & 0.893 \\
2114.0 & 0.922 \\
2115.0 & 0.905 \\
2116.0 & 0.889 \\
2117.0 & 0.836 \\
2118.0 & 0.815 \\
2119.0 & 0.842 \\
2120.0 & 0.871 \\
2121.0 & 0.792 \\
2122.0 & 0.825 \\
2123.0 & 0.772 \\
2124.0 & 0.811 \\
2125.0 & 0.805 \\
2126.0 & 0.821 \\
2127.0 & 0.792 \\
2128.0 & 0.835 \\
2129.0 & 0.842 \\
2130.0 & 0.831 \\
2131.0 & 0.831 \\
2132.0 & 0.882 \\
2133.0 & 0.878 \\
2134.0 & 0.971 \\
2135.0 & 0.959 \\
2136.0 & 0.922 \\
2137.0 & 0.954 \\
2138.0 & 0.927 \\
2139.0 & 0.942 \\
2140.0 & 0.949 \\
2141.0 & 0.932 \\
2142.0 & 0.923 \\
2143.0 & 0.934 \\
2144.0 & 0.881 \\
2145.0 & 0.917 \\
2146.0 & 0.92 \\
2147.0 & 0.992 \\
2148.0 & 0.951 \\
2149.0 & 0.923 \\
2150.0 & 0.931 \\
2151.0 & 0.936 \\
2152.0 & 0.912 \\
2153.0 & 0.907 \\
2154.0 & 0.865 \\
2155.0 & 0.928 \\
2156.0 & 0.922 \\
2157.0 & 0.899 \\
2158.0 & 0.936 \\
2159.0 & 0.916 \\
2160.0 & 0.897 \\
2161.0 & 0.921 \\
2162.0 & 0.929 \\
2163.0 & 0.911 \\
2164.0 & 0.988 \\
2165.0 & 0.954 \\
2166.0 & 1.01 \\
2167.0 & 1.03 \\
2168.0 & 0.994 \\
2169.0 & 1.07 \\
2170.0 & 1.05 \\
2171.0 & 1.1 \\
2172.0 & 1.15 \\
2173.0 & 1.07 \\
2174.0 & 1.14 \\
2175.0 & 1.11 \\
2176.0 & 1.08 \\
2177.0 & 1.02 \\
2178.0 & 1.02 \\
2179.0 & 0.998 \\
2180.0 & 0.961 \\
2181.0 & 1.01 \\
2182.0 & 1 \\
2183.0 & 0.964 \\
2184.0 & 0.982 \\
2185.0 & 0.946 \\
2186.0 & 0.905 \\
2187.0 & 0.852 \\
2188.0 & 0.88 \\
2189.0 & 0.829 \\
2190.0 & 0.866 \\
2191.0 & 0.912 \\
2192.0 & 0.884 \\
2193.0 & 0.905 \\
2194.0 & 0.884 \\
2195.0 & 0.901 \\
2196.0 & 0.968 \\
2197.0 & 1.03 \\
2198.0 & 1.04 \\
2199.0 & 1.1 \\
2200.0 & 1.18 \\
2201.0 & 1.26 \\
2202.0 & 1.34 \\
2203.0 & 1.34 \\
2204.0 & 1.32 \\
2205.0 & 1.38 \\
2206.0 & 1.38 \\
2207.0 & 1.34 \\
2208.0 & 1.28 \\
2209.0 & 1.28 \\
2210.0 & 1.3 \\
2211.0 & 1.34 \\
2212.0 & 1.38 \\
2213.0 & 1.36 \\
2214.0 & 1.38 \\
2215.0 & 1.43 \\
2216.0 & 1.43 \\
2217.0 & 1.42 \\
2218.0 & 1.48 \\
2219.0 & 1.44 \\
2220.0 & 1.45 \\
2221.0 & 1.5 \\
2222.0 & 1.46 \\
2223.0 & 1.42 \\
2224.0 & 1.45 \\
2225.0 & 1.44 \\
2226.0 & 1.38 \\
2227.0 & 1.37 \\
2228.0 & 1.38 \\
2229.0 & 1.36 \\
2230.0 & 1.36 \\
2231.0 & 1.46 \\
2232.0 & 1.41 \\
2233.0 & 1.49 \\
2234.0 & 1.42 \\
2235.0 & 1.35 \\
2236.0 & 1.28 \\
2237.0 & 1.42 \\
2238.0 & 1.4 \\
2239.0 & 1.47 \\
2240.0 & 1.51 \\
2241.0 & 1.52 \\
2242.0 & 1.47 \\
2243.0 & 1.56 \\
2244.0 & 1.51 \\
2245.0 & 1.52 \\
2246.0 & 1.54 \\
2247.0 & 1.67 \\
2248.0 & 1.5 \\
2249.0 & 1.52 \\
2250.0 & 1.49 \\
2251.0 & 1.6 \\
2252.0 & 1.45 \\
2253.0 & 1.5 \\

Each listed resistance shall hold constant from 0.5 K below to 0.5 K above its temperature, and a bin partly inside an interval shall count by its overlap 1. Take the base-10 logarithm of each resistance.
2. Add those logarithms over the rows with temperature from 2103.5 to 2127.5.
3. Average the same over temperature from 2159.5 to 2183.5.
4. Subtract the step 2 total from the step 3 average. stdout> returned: 1.6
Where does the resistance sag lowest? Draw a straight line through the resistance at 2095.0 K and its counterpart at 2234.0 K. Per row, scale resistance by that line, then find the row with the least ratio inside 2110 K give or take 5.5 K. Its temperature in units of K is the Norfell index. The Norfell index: 2110.0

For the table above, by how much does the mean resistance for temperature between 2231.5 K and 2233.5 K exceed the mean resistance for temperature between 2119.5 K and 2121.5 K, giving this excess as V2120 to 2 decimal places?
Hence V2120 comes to 0.62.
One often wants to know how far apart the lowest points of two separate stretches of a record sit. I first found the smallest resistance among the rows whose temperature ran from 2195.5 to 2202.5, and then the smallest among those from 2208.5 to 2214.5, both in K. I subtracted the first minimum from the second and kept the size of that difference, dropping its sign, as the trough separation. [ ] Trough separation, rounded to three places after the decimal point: 0.312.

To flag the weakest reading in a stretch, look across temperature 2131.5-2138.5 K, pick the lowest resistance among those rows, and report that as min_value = 0.878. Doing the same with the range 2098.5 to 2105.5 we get 0.833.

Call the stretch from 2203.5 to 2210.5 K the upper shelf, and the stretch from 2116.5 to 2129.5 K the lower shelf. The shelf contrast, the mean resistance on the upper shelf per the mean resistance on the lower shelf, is 1.62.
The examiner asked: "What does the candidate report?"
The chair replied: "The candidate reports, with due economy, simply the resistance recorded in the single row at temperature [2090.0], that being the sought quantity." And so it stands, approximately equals 0.859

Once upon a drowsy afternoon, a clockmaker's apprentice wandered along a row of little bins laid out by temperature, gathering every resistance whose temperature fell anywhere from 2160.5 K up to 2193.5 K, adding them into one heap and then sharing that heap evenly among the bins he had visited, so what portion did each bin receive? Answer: 0.98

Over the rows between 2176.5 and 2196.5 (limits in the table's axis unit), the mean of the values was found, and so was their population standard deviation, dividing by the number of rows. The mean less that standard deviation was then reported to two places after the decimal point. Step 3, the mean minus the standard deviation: 0.88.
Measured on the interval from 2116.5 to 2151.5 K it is 0.82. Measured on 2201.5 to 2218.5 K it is 1.31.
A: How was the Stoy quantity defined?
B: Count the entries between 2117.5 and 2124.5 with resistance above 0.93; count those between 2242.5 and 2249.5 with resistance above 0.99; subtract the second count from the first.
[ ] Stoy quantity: -7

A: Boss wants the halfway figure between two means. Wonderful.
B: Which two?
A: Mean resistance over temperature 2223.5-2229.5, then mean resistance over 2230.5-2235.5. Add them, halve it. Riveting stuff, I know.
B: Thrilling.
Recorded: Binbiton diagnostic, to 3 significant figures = 1.41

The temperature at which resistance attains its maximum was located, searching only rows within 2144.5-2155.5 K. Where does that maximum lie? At 2147.0 K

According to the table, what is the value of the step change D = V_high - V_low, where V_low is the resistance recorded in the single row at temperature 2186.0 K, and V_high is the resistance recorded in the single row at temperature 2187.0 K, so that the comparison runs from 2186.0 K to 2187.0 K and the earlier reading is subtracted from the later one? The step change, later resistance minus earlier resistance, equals -0.1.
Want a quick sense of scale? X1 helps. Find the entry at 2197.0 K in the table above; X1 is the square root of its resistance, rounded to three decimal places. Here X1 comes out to 1.015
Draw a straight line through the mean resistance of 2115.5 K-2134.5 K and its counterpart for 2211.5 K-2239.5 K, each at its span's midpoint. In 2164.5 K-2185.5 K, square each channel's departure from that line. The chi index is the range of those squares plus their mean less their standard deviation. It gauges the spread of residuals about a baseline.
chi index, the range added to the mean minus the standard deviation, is 0.05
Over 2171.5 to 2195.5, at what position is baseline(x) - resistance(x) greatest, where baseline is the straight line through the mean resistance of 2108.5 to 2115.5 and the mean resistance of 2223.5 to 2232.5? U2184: 2189.0 K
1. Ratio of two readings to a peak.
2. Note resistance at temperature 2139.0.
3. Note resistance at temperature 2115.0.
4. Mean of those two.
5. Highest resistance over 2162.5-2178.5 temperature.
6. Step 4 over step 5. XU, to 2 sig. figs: 0.80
